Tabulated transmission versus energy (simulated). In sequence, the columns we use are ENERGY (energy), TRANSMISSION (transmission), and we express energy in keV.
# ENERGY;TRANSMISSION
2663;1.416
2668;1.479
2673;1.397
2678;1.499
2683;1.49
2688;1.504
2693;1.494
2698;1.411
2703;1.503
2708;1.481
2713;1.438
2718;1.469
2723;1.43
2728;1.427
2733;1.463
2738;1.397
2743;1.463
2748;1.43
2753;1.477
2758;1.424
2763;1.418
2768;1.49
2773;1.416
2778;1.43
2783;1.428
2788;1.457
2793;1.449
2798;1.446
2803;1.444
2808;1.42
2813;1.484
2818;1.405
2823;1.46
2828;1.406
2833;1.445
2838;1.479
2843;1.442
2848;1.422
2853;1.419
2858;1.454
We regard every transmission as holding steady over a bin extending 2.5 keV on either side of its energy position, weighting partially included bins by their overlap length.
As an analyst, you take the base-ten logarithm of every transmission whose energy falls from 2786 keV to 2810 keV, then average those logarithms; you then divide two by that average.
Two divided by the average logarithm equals 12.55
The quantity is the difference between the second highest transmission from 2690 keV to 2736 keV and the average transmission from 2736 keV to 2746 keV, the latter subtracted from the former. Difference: 0.06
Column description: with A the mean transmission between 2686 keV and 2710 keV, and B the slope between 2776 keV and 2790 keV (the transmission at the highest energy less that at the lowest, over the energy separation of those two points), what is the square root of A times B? 0.06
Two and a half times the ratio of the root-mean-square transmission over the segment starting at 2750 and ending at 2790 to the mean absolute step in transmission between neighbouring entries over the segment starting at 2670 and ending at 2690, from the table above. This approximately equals 87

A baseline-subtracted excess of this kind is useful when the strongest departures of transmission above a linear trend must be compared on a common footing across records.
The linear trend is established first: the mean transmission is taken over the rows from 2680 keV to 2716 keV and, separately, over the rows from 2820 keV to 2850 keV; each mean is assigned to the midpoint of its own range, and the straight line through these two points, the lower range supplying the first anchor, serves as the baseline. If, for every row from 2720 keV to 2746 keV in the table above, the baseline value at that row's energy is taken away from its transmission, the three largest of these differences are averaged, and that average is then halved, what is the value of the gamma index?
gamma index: -0.007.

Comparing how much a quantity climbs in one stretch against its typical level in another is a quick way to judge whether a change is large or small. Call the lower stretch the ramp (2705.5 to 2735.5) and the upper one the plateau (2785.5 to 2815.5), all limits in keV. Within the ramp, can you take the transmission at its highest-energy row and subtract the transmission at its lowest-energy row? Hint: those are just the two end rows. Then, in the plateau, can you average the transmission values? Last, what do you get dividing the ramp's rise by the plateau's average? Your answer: -0.012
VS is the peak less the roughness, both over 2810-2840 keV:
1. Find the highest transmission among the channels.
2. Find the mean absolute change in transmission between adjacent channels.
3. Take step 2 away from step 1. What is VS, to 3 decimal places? 1.432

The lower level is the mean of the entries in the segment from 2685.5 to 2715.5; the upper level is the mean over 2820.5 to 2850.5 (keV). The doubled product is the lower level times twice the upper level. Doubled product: 4.25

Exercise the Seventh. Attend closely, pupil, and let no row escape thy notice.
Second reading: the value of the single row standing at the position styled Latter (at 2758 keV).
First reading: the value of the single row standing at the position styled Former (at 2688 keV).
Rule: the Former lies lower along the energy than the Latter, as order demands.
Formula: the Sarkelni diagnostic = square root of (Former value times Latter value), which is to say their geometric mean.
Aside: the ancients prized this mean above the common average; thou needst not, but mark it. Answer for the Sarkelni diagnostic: 1.46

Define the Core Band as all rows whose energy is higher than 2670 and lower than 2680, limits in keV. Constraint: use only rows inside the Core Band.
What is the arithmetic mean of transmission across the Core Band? 1.45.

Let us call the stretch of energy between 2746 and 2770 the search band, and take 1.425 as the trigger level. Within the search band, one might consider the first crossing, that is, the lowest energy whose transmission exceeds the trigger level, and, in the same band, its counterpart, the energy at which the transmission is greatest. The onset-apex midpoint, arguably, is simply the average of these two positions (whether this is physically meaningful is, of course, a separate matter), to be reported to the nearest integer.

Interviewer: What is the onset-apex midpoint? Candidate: 2758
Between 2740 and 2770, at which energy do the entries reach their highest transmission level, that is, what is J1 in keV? 2768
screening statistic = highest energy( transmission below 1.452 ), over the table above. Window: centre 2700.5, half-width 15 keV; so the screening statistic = 2713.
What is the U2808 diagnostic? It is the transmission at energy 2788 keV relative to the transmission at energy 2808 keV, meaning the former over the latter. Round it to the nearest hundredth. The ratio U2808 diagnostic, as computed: 1.03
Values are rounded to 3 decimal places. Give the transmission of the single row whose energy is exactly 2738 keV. 1.397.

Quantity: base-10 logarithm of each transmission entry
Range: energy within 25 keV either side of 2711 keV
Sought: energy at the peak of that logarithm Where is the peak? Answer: 2688 keV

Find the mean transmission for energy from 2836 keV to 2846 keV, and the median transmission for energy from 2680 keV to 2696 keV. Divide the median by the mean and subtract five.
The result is -3.98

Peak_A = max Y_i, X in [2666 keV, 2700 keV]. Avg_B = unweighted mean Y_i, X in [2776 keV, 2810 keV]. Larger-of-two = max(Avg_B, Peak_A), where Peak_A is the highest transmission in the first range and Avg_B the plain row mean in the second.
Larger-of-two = 1.504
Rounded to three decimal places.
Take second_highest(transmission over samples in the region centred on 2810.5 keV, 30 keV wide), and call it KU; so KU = 1.460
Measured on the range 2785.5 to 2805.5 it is 1.449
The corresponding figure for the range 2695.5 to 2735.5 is 1.481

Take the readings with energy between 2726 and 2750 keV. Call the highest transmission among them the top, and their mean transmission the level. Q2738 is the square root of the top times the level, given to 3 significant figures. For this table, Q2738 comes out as 1.45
